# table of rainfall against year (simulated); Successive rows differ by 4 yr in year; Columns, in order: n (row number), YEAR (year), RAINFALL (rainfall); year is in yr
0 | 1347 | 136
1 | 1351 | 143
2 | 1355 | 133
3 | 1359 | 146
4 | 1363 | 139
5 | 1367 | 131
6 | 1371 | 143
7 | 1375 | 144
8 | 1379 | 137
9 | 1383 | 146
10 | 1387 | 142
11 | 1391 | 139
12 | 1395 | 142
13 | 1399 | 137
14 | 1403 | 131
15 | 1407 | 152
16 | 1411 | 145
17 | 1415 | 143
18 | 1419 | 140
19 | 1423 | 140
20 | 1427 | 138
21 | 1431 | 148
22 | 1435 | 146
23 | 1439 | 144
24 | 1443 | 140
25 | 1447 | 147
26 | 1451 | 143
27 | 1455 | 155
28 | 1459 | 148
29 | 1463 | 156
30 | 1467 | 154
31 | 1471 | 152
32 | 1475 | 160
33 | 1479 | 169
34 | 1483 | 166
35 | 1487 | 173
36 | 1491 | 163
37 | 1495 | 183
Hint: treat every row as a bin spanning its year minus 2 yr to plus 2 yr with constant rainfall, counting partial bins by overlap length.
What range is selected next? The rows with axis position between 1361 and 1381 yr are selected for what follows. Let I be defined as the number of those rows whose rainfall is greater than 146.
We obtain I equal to 0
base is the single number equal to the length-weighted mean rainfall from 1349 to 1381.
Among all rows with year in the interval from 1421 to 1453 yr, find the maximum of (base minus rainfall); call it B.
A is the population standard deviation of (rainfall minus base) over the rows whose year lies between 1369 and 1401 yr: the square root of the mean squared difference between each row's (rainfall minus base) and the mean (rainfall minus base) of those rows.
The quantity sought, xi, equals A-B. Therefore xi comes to 2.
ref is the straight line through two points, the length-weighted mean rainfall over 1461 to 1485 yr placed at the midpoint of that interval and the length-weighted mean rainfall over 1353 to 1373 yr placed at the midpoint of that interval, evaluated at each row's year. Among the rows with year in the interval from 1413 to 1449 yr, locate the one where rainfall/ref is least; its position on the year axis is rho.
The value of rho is 1443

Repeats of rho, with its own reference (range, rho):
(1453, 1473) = 1459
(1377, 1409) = 1403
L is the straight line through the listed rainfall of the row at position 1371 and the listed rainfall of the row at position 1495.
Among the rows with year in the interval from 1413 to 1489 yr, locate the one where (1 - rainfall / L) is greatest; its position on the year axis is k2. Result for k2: 1443 yr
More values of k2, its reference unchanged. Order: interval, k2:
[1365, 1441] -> 1403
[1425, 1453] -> 1443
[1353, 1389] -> 1367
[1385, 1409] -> 1403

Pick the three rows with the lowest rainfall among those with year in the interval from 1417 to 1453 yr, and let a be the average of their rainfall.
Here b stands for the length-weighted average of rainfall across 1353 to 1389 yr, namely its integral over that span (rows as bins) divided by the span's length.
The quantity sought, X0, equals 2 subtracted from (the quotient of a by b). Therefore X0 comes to -1.01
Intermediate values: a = 139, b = 140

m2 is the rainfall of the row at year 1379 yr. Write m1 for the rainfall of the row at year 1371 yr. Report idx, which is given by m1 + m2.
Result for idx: 280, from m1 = 143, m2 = 137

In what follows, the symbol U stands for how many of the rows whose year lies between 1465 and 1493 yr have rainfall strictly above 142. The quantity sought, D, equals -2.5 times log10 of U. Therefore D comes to -2.1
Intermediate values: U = 7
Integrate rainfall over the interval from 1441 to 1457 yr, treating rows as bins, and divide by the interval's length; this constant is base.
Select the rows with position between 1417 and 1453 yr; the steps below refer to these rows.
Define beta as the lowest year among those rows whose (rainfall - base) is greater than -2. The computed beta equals 1431 yr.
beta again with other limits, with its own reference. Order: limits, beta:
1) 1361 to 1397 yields 1383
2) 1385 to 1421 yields 1407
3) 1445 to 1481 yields 1447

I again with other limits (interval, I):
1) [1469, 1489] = 5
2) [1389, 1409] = 1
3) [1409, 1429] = 0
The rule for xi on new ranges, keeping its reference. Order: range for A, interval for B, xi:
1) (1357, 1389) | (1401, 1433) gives -4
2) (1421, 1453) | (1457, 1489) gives 12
